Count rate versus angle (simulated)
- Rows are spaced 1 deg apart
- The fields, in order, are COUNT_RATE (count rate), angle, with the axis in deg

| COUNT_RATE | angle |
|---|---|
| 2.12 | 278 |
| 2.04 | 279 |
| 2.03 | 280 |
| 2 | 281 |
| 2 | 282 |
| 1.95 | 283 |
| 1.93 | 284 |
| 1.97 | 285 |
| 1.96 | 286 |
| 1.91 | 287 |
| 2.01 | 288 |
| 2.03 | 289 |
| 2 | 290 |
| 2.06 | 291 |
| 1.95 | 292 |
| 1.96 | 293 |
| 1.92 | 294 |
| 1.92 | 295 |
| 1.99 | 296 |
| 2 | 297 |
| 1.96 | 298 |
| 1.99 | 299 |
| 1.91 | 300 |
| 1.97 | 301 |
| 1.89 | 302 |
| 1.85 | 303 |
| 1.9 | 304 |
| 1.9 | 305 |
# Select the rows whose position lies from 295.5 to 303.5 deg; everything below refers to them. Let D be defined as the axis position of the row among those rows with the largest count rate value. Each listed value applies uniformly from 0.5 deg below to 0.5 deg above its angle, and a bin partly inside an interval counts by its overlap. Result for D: 297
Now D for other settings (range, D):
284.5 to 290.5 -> 289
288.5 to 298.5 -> 291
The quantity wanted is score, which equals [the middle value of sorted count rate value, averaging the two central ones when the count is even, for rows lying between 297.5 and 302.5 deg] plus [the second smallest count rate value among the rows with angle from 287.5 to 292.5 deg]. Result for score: 3.96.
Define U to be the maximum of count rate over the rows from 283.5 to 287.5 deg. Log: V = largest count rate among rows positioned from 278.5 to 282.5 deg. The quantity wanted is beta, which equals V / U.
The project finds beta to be 1.04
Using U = 1.97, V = 2.04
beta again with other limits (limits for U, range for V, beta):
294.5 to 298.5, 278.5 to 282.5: 1.02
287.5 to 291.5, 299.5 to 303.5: 0.96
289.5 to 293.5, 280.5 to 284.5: 0.97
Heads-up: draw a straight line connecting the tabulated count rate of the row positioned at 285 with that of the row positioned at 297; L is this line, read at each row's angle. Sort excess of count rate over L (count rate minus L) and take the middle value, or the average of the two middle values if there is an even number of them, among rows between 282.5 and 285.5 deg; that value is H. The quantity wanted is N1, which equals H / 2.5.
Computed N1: -0.01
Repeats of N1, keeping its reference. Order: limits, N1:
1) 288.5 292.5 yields 0.01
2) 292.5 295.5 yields -0.03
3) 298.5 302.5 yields -0.03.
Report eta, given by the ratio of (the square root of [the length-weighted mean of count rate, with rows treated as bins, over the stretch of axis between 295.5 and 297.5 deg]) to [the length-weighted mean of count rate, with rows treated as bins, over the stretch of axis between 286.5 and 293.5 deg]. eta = 0.710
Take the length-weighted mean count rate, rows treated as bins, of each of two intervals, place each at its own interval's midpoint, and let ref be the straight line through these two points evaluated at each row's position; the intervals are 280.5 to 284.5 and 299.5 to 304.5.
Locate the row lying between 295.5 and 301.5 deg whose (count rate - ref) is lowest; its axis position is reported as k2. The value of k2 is 300 deg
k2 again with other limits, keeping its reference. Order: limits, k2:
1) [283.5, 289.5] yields 287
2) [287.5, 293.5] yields 292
